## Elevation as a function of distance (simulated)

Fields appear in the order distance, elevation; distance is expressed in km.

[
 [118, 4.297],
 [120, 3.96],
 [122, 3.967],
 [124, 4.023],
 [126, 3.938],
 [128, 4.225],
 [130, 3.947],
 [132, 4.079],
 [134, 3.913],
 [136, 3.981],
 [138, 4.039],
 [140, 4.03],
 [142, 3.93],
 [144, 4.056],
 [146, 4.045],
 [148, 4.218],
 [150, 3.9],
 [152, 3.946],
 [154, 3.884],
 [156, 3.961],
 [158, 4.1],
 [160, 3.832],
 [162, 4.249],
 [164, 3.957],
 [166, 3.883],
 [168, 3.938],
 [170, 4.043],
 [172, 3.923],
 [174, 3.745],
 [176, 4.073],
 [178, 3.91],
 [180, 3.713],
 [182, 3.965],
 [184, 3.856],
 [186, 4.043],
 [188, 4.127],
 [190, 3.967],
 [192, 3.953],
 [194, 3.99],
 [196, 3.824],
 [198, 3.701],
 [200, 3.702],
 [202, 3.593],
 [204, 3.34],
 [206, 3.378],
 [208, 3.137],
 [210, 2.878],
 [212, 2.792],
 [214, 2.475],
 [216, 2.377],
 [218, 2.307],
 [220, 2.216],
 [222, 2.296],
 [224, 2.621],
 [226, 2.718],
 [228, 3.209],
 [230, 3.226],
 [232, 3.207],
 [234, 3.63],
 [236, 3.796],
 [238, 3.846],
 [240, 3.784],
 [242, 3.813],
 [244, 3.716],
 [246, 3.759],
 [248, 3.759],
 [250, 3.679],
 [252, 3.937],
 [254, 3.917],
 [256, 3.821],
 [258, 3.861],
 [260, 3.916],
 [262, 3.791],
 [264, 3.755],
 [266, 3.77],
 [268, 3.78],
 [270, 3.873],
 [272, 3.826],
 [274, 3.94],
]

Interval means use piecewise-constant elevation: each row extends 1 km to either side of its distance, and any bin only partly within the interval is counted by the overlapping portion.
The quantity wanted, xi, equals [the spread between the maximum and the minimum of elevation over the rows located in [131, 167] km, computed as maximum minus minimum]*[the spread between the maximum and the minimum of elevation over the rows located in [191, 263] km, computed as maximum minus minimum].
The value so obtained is 0.74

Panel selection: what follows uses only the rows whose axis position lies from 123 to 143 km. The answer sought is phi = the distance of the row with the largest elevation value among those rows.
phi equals 128 km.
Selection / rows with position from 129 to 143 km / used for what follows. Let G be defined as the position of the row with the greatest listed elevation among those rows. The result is 132 km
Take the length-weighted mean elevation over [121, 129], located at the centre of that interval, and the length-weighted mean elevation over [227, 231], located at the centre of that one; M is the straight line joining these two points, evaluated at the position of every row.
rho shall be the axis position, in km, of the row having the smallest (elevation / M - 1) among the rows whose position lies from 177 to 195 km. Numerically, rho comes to 180 km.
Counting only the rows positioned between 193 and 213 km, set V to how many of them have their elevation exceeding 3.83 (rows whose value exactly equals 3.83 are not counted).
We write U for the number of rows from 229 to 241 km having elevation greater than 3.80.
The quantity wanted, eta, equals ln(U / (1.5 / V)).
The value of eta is -0.4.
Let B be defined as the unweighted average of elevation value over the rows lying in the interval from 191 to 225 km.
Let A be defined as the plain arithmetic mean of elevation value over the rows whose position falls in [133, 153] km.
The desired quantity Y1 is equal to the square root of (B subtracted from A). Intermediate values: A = 4.01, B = 3.09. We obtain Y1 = 0.96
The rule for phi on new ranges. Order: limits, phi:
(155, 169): 162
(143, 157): 148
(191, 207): 194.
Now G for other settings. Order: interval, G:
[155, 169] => 162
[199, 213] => 200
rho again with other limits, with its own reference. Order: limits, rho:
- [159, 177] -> 160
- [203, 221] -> 220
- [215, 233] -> 220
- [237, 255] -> 244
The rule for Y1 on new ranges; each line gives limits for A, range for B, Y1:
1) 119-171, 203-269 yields 0.81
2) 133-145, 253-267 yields 0.40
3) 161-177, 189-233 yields 0.92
